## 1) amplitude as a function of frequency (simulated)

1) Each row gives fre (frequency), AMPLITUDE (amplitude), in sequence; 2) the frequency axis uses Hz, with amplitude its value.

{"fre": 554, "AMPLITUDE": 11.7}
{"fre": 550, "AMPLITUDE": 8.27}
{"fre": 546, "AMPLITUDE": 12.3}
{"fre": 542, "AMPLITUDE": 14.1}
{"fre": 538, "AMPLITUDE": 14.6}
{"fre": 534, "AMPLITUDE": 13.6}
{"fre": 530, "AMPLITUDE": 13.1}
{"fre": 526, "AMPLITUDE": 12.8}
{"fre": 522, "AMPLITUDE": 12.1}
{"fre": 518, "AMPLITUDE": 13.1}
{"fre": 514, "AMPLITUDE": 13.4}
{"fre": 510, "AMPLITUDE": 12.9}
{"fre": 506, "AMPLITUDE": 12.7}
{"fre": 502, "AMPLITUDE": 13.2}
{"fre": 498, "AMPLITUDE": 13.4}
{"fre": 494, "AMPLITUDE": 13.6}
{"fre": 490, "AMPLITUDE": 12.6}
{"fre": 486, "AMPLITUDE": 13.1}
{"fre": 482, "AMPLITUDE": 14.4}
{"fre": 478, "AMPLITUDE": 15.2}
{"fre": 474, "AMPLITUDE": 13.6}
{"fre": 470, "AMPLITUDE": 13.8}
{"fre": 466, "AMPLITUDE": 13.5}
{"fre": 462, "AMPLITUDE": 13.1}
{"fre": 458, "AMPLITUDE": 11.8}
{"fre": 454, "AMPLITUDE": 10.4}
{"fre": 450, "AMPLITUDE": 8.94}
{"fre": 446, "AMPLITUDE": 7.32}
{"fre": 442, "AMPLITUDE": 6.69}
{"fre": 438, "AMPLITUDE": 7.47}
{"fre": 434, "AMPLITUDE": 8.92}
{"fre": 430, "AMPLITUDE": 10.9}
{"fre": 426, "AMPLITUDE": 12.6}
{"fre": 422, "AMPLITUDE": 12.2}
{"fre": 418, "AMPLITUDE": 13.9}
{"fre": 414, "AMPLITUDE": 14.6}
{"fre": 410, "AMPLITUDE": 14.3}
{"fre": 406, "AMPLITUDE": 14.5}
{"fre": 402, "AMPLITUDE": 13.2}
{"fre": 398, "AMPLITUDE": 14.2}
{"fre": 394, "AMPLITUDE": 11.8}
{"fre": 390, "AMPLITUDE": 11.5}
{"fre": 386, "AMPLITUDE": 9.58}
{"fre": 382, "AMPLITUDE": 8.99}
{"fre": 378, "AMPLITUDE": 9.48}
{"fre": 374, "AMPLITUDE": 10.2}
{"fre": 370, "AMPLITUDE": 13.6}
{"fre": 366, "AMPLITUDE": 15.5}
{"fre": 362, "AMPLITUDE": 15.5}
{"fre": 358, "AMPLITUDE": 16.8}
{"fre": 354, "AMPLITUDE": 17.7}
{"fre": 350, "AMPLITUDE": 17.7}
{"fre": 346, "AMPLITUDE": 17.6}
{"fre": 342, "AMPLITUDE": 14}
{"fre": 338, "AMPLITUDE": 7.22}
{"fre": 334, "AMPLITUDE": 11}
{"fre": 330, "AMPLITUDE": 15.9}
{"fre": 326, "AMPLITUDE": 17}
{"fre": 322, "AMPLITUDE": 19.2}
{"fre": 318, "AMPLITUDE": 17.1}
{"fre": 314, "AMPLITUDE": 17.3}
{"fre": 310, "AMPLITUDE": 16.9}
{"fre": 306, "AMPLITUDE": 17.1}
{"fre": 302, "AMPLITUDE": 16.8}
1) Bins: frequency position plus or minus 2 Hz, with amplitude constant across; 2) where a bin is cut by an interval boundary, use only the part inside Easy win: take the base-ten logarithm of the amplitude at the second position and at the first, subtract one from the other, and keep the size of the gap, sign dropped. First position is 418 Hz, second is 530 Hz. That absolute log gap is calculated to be 0.026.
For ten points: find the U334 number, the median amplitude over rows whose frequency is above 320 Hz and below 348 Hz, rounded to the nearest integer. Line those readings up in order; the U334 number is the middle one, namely 16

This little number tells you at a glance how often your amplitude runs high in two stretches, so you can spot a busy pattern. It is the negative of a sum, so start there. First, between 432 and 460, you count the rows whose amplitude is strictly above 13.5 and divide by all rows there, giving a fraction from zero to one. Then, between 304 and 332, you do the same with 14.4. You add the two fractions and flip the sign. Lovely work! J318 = -1.0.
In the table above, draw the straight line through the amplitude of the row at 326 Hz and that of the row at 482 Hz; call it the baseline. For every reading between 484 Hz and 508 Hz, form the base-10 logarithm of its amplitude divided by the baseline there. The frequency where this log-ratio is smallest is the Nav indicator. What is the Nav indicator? 490 Hz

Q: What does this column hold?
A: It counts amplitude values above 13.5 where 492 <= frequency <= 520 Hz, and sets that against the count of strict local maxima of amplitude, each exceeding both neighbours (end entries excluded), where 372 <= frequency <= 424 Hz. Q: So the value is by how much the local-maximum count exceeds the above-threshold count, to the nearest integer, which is 2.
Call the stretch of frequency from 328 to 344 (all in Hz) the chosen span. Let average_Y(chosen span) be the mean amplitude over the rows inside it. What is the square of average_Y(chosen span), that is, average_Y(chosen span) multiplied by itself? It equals 145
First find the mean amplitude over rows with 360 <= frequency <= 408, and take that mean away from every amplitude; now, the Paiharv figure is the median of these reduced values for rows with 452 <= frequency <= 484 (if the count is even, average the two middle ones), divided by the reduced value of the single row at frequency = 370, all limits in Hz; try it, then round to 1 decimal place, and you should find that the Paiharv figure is 1.0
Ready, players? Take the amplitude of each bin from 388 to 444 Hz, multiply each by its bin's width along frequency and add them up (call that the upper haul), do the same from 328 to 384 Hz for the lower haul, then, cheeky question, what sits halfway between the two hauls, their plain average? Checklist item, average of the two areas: 716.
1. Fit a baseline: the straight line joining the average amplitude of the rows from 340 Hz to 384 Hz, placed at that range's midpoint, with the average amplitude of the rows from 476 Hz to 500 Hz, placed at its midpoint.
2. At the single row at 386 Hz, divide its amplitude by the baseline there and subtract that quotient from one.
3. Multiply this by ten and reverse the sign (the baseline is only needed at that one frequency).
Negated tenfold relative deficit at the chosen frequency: -3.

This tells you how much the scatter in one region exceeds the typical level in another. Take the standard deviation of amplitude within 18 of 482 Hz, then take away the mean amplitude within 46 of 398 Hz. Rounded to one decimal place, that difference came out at -11.6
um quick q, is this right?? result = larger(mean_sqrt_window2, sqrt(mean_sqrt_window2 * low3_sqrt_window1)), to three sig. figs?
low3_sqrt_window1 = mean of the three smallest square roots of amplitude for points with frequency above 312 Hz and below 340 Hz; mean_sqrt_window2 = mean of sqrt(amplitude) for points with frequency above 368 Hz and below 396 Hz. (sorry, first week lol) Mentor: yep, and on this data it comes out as 3.30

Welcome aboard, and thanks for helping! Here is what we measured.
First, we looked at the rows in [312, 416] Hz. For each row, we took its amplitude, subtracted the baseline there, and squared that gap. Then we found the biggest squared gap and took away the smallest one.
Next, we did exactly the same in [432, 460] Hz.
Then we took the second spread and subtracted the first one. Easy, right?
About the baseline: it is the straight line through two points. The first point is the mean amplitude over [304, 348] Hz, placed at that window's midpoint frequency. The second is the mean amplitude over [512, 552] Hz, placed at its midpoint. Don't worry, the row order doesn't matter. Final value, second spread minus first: -17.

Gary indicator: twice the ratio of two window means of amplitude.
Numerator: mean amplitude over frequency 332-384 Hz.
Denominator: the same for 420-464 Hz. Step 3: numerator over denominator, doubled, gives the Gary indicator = 2.7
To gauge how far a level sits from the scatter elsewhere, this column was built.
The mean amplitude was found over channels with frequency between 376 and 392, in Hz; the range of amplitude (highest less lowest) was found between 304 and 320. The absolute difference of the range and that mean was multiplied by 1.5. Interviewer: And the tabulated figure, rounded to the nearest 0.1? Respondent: 14.2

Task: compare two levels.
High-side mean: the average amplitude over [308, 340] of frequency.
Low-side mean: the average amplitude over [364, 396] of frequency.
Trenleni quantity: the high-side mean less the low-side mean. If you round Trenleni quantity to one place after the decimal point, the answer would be 3.9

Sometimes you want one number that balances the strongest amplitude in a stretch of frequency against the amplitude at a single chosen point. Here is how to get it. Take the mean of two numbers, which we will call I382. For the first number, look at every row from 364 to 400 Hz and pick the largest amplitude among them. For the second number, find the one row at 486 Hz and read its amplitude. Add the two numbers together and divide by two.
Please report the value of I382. 14.3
